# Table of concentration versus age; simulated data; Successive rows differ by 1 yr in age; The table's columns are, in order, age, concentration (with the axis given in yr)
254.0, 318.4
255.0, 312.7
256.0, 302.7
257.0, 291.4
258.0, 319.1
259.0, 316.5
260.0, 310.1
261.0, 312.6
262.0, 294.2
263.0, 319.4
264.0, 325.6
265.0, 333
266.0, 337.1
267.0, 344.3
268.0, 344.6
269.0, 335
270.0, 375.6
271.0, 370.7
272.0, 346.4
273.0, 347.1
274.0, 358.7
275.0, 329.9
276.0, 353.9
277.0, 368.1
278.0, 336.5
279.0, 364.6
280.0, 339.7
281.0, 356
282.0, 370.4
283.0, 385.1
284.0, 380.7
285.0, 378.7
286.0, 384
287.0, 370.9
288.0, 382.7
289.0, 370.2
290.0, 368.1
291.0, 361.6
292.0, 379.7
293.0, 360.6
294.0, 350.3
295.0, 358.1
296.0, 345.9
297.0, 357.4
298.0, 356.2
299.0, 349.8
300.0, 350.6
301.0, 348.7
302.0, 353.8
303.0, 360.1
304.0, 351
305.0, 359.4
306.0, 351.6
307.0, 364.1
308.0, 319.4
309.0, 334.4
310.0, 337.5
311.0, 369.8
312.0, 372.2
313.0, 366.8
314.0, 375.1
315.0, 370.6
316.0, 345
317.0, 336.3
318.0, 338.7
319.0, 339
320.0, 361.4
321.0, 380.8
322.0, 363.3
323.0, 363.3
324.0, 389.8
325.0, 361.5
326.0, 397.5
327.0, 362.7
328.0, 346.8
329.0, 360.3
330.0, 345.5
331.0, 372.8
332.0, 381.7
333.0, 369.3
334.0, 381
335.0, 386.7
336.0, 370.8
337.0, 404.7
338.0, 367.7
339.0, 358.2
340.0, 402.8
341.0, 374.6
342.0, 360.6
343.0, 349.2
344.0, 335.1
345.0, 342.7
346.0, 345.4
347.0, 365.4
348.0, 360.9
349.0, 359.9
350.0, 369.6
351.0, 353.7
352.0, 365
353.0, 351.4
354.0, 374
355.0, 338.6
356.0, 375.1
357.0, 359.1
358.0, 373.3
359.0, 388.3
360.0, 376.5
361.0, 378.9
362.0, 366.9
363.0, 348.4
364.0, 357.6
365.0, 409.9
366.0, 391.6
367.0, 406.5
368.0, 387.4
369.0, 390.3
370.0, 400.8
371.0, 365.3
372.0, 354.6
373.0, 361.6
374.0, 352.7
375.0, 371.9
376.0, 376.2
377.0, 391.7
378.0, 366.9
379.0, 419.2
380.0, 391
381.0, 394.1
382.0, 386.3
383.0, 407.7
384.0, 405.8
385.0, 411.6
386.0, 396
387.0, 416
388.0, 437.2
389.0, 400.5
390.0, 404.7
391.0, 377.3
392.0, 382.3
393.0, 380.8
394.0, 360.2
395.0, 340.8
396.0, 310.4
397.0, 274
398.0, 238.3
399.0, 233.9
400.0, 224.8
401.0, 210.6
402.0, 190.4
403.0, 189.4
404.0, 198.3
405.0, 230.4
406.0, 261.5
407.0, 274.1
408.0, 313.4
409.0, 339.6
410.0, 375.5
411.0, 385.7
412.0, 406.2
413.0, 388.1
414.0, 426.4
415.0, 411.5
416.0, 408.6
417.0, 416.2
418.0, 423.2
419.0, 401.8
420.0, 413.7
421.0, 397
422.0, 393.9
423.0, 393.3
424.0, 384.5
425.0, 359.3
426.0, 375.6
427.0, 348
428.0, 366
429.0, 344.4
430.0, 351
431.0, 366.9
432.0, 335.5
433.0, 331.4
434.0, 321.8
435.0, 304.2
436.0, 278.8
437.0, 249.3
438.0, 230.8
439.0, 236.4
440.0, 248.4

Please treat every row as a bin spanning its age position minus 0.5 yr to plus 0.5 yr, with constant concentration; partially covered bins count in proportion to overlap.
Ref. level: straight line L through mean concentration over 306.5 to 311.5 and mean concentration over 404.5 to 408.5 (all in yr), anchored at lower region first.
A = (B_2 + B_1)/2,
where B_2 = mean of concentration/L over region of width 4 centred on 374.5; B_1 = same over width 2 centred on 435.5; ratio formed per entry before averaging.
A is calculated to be 1.21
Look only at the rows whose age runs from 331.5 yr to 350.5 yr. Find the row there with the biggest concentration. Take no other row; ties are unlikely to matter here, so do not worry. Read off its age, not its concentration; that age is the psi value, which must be 337.0 yr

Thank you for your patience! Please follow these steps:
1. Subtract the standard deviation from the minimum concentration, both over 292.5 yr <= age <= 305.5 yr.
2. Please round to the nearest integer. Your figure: 341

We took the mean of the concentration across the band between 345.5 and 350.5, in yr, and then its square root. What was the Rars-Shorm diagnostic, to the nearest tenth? 19.0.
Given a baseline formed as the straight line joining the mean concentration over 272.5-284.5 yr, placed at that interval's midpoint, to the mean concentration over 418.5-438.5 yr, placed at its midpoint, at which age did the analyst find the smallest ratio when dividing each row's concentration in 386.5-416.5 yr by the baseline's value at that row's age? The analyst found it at 403.0 yr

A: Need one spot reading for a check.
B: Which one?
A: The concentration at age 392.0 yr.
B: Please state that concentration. 382.3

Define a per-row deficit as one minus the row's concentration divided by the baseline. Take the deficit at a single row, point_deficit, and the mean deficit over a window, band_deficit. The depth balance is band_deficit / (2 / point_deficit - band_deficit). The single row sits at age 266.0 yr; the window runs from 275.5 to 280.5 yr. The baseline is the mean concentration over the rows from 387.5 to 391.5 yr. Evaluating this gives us 0.011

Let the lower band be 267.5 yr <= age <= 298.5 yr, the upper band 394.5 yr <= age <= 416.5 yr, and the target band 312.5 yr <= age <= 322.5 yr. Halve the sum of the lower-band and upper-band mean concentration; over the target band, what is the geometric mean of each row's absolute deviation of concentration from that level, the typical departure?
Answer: 20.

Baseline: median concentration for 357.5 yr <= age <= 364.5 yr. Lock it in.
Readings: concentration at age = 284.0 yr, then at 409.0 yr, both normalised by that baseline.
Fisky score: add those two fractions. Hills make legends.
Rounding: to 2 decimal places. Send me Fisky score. 1.93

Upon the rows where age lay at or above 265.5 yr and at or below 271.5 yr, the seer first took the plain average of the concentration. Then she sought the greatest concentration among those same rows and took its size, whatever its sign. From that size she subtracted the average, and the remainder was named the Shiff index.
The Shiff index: 24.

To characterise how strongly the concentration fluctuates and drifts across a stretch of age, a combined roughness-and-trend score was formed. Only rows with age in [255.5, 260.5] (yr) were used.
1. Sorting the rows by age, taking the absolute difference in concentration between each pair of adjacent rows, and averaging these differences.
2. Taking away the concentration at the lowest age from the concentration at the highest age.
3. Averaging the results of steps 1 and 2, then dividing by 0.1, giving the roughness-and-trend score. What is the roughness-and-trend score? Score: 97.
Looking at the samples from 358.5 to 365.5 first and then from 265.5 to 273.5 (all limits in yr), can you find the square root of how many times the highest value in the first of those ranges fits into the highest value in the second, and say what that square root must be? 0.96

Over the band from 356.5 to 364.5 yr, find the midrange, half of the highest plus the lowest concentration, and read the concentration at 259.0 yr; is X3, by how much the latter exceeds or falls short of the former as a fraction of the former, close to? -0.14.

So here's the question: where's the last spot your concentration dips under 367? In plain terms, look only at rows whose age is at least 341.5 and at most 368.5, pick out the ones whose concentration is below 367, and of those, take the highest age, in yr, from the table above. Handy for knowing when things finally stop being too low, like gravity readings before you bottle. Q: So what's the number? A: 364.0 yr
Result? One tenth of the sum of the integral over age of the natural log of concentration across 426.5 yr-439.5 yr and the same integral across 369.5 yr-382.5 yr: 15.17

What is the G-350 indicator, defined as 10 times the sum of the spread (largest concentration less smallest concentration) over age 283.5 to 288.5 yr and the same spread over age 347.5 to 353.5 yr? 313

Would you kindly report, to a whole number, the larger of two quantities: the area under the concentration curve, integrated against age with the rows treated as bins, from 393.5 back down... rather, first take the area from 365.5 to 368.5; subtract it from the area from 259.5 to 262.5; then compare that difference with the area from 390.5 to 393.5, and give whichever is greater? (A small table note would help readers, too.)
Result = 1140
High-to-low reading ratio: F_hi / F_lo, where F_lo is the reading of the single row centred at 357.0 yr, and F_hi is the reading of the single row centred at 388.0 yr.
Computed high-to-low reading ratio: 1.22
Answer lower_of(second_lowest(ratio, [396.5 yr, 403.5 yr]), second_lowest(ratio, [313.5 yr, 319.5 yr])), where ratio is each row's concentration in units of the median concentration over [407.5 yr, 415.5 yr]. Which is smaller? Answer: 0.492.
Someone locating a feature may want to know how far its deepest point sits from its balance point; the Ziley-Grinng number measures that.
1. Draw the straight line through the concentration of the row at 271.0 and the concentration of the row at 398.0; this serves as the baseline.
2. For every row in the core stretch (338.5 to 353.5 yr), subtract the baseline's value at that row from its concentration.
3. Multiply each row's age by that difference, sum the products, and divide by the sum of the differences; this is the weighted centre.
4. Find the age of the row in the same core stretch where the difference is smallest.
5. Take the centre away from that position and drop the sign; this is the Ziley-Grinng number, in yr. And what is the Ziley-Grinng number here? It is 2.1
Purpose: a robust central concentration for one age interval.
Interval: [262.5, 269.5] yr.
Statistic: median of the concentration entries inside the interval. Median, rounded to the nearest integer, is 335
